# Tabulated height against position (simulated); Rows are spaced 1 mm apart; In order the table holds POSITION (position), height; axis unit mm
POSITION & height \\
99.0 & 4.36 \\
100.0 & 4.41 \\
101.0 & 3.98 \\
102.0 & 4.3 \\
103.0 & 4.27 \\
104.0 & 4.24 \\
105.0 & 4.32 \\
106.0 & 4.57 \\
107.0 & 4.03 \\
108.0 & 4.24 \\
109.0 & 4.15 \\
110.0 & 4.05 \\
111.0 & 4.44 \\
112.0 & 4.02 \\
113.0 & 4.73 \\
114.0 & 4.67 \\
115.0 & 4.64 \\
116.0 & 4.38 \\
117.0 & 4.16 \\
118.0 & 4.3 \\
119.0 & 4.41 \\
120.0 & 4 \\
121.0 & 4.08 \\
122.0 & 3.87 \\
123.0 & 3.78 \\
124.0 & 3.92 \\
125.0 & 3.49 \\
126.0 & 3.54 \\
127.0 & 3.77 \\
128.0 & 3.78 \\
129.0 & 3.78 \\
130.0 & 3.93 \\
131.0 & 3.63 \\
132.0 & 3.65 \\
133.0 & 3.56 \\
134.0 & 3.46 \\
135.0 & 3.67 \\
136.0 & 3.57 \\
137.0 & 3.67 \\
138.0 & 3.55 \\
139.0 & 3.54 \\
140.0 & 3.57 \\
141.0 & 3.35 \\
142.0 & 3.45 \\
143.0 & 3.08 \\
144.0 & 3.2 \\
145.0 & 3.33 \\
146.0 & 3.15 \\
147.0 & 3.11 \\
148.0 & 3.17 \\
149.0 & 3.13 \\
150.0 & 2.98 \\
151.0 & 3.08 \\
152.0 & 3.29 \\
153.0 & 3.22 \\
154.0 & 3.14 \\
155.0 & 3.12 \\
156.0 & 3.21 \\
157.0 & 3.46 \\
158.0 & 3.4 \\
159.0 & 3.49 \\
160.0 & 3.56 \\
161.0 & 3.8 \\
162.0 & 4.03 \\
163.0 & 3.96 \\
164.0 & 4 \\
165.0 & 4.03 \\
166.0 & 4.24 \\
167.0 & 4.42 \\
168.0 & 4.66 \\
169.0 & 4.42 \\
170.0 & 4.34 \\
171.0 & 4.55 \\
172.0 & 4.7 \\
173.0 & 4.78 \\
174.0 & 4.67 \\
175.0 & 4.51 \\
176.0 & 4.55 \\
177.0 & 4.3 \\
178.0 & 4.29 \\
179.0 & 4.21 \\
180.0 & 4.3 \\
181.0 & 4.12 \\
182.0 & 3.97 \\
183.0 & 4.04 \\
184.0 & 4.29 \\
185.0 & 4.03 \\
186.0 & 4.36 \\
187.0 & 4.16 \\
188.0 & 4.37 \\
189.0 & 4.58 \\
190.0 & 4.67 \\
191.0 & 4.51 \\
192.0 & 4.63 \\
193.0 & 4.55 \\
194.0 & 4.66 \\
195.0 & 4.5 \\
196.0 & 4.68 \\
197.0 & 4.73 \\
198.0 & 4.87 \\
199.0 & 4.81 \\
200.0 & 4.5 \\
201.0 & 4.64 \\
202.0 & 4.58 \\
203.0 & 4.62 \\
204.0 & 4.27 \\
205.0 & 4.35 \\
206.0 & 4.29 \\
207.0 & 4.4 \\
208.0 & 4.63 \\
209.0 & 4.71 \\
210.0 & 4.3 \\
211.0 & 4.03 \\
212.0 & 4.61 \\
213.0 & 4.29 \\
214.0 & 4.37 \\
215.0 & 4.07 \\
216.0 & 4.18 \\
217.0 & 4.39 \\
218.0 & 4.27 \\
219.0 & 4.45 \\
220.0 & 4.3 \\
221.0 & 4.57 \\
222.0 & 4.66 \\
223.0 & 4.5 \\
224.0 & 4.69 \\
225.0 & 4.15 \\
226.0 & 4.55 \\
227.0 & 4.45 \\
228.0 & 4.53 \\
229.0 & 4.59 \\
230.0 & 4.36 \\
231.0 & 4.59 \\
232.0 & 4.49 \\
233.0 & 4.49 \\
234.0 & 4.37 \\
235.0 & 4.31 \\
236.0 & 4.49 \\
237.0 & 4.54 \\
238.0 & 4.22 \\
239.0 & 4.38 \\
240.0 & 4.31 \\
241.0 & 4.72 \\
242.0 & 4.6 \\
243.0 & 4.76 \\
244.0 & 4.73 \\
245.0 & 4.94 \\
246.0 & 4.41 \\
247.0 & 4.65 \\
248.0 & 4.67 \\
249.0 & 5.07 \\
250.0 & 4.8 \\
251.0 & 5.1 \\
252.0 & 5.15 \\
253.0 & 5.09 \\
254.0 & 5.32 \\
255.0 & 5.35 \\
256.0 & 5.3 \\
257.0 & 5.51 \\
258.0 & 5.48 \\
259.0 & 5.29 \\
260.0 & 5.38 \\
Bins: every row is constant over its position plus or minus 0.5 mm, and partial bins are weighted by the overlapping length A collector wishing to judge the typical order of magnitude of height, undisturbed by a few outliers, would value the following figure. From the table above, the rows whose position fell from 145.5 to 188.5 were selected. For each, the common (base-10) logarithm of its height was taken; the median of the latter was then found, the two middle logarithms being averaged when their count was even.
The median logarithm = 0.605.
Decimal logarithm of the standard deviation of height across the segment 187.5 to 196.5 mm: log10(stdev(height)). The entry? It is -1.0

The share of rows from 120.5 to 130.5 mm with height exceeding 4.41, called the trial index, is 0.00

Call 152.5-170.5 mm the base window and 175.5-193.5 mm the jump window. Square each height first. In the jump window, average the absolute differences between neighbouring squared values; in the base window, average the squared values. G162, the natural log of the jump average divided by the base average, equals -2.36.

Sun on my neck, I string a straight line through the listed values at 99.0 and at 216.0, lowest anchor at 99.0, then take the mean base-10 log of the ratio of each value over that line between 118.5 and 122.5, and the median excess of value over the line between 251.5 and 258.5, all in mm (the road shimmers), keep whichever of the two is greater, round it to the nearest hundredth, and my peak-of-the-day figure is 1.20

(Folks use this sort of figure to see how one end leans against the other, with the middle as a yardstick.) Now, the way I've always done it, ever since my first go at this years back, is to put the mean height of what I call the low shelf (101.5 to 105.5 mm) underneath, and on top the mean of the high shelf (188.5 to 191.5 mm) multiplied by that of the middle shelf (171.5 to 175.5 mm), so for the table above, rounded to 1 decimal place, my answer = 5.0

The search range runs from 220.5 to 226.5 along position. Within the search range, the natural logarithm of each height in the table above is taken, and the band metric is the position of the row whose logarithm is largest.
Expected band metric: 224.0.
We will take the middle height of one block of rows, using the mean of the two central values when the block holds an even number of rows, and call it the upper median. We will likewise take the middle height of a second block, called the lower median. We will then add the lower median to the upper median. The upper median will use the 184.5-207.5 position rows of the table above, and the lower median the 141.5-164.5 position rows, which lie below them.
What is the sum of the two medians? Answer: 7.77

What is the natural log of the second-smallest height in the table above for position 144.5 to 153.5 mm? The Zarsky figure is 1.12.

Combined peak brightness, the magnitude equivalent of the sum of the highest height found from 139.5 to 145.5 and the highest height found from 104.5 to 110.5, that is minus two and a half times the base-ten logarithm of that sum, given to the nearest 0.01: -2.28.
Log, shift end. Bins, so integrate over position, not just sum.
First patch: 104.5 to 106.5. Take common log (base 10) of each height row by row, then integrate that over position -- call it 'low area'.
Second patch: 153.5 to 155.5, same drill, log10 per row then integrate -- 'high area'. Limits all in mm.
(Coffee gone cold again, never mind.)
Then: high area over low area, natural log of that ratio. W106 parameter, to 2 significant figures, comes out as -0.27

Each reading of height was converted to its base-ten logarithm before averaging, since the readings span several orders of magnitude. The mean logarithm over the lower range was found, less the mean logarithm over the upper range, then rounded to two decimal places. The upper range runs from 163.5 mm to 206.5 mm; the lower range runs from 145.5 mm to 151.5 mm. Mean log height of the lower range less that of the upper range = -0.15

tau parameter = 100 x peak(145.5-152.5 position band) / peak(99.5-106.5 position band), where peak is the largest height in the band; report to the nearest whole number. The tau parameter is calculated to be 72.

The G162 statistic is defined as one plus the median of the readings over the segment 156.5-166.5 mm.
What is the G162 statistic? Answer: 4.88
